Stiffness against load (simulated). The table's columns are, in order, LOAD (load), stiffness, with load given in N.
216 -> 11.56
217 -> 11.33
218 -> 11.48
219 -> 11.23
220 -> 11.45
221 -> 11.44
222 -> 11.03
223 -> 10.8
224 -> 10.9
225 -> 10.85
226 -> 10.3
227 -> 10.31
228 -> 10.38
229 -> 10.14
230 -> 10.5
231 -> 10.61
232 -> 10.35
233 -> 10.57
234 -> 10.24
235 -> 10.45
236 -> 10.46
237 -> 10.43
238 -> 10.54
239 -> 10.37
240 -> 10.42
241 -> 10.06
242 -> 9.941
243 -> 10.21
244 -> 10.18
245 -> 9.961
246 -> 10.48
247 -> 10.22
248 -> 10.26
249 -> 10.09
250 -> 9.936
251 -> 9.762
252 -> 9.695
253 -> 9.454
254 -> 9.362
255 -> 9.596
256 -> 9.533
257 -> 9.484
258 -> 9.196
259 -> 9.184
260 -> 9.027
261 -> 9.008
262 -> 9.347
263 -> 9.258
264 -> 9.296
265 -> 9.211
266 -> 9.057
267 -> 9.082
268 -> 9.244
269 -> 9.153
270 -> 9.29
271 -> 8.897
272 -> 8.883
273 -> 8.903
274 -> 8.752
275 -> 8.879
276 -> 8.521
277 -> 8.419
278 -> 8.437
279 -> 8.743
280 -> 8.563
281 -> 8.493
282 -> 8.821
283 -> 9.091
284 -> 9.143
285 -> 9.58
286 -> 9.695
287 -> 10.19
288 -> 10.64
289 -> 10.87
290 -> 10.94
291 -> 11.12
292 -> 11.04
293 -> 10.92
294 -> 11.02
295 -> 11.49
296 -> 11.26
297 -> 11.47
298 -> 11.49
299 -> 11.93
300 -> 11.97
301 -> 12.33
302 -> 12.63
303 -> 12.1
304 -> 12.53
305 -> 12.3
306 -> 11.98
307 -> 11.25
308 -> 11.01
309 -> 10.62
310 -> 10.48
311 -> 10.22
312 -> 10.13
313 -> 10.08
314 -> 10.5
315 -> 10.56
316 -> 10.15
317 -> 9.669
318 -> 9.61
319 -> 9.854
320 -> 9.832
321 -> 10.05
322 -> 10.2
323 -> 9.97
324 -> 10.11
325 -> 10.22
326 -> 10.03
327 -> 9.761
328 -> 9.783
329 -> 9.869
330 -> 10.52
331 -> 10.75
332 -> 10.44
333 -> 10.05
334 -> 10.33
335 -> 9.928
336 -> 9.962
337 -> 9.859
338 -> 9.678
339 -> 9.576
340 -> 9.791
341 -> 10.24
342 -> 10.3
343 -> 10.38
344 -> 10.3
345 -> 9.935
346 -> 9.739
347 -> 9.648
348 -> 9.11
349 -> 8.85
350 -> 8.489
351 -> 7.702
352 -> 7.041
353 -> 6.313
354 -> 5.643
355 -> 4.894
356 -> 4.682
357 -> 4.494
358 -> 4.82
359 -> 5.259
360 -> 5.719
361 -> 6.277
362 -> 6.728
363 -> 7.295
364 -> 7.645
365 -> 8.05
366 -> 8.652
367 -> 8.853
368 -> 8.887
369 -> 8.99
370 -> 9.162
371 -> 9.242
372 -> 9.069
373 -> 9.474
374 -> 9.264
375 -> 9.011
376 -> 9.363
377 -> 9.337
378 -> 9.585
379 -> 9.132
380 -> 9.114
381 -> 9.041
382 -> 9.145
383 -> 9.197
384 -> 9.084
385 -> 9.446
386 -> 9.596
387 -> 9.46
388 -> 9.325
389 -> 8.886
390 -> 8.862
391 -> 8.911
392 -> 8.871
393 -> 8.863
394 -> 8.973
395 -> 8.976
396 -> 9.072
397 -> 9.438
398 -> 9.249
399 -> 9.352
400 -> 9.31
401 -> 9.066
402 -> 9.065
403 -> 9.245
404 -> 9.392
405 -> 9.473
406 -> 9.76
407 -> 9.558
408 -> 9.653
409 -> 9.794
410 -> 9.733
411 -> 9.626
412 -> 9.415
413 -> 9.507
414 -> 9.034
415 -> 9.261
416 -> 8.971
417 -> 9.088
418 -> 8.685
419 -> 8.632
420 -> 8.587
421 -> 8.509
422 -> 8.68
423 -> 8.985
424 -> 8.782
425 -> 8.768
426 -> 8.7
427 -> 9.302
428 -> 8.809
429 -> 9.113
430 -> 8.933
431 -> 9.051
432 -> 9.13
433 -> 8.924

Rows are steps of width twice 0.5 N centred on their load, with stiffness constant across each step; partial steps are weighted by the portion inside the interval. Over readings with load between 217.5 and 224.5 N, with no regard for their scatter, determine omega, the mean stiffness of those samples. 11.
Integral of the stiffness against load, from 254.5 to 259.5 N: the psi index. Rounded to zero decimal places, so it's 47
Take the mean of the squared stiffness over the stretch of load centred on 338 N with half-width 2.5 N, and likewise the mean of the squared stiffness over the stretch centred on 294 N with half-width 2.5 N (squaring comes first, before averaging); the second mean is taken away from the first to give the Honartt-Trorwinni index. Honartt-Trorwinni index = -29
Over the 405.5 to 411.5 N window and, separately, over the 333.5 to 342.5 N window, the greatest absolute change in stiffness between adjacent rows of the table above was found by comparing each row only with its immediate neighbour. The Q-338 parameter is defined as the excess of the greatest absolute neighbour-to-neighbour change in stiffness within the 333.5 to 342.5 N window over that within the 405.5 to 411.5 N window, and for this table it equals 0.25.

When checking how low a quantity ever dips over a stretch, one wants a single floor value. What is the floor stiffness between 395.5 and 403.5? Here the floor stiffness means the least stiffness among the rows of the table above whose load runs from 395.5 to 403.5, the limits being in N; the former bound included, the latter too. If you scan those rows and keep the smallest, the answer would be 9.065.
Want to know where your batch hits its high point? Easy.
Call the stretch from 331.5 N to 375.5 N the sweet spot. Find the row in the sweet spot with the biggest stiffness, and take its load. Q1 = 332 N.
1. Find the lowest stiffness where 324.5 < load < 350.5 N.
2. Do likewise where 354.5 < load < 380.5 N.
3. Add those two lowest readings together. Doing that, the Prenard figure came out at 13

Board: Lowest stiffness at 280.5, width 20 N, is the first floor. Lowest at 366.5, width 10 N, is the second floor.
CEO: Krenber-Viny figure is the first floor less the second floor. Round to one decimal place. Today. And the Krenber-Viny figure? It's 1.7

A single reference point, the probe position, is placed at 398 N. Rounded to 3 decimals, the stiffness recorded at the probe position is 9.249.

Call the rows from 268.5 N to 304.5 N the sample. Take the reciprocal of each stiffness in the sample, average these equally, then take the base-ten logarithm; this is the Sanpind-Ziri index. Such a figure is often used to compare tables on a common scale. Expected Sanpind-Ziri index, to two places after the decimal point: -1.00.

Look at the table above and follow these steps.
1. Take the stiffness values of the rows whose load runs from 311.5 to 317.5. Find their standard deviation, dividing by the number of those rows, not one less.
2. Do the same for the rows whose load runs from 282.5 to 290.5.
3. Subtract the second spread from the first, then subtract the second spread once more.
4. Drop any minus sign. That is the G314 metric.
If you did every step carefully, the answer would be 1.10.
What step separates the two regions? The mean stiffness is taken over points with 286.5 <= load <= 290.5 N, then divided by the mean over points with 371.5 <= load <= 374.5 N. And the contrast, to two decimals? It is 1.15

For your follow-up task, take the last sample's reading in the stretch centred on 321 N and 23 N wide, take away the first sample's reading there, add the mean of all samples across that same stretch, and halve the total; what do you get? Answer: 5.0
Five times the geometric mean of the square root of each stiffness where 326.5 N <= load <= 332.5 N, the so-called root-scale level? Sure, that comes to 16.0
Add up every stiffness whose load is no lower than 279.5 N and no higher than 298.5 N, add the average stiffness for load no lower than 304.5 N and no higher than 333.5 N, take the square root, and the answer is 14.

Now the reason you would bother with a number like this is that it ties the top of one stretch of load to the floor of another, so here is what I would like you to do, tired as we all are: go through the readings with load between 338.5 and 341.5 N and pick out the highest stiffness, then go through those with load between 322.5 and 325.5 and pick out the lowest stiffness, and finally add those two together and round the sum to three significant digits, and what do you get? 20.2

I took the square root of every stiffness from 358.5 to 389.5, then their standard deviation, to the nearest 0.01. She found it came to 0.21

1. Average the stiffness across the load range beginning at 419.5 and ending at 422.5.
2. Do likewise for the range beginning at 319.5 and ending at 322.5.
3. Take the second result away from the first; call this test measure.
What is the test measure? -1.4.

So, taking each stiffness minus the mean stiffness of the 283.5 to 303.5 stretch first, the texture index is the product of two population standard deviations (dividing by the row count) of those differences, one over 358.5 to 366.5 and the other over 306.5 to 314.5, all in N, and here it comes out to 0.43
